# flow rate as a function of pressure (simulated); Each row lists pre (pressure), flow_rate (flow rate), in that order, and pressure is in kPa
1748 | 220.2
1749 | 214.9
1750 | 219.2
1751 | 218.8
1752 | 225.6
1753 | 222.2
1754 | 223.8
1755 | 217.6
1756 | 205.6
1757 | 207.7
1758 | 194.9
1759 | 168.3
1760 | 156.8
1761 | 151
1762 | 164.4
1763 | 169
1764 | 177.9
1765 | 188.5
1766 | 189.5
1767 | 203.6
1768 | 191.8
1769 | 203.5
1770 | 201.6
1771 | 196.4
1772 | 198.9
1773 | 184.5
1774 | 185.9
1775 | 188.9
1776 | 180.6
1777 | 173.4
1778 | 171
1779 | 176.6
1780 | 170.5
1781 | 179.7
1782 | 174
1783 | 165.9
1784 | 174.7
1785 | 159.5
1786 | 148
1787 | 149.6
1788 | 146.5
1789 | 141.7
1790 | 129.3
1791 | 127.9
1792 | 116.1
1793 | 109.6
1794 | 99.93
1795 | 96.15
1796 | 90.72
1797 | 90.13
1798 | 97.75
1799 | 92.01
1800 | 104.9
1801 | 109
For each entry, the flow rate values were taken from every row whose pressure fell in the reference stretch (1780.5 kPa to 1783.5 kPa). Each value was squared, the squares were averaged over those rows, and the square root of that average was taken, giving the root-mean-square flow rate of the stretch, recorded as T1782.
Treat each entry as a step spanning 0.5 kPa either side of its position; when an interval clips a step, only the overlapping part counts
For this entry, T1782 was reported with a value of 173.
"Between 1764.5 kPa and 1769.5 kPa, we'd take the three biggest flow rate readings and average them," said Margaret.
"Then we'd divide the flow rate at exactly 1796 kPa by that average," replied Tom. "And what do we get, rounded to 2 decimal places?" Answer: 0.45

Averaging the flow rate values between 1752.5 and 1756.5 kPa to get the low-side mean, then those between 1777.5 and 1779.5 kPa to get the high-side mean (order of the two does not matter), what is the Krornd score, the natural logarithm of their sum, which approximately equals 5.97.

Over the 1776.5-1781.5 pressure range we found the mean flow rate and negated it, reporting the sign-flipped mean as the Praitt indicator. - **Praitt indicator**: -174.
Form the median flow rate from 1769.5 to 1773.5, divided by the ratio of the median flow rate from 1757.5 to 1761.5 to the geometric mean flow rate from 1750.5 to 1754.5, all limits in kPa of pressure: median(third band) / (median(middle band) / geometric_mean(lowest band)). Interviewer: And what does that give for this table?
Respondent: 271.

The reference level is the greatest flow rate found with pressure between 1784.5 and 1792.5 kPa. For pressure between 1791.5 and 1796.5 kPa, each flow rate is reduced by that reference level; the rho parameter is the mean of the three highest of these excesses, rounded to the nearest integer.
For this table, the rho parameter -51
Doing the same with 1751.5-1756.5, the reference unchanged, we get 64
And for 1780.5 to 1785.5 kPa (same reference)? 17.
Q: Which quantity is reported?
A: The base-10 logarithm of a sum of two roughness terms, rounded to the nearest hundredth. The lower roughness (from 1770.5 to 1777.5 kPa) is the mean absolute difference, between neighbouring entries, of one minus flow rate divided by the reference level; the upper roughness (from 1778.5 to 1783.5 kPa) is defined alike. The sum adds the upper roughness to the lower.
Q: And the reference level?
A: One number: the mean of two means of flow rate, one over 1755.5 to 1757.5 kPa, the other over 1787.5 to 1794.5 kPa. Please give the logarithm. -1.09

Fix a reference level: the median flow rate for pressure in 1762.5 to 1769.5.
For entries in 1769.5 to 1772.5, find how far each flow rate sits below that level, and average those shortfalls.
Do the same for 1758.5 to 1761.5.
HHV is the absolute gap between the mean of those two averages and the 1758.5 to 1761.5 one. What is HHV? 20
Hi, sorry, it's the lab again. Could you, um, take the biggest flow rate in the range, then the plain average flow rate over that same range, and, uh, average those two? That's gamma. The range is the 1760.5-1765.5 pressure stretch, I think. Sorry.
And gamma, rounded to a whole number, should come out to 179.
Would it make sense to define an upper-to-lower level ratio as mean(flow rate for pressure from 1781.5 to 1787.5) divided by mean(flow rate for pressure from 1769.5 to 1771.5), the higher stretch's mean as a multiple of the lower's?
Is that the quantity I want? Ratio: 0.81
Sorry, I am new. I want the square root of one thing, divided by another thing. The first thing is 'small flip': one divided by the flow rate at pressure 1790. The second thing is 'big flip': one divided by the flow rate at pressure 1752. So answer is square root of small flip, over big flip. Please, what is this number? 20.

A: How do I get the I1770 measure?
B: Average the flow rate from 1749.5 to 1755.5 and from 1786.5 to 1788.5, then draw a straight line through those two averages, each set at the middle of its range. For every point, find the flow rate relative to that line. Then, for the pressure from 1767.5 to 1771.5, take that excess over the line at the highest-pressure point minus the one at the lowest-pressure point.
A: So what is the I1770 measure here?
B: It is 11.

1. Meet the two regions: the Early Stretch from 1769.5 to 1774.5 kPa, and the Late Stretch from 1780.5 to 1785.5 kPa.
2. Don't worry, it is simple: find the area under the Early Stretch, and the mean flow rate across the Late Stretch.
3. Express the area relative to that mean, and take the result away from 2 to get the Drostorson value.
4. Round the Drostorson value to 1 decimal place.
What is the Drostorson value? -3.7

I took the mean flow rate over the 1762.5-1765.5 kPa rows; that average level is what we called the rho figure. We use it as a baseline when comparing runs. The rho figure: 178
